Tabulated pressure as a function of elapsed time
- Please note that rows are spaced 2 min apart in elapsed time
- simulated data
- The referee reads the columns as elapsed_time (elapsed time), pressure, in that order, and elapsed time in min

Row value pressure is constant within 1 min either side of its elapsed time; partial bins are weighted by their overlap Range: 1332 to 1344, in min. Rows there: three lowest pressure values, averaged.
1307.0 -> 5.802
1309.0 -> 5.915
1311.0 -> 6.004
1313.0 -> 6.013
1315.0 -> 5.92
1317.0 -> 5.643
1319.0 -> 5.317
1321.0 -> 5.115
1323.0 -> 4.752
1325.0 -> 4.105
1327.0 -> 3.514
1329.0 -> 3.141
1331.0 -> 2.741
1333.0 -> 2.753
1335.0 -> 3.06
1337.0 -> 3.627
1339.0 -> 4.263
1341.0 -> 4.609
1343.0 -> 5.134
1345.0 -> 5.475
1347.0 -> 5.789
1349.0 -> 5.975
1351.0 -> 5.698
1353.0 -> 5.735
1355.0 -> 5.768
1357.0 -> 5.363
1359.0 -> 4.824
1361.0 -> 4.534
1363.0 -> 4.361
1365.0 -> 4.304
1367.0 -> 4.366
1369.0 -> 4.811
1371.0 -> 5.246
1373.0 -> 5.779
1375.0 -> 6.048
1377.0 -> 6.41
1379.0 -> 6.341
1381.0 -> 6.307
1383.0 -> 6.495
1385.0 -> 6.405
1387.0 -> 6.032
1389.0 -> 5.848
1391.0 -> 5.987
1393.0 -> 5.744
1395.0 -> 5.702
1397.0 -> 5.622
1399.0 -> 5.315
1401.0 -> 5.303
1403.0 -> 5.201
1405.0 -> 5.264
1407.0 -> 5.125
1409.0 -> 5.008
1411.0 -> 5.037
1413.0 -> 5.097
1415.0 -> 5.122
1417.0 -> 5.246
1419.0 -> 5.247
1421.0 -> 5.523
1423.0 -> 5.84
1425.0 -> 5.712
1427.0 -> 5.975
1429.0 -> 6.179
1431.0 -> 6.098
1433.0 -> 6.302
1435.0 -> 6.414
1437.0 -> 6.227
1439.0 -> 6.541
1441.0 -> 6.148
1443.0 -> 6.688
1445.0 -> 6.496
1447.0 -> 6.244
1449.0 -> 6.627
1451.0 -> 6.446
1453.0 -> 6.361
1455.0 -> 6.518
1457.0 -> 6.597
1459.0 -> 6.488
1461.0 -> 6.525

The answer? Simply 3.15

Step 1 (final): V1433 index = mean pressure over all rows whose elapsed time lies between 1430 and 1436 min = 6.3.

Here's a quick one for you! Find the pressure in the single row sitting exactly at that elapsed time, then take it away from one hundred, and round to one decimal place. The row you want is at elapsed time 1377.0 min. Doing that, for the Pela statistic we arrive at 93.6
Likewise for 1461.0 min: 93.5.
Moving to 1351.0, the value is 94.3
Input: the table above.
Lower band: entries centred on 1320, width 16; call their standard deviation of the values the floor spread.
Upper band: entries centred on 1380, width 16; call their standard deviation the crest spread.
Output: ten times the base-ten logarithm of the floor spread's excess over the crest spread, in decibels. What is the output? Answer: -2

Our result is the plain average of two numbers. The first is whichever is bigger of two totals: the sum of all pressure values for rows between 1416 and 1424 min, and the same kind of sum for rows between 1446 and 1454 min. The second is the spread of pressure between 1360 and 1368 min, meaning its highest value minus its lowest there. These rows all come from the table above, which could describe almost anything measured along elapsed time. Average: 13.0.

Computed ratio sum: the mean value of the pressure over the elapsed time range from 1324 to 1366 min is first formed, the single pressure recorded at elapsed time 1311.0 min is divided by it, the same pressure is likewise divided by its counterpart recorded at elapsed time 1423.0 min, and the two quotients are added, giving 2.4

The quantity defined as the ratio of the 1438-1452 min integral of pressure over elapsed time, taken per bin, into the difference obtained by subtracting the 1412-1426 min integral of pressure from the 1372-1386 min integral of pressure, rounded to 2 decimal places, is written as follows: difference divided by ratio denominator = 0.13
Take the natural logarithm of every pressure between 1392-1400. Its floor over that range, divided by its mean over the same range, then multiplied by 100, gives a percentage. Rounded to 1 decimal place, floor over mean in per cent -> 97.0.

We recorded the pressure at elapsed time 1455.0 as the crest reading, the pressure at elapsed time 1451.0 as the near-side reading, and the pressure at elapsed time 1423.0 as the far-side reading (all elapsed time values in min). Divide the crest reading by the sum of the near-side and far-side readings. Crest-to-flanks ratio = 0.53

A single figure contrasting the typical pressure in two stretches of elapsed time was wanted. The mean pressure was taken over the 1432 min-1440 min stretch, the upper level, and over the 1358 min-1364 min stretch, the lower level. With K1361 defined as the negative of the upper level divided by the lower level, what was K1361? -1.39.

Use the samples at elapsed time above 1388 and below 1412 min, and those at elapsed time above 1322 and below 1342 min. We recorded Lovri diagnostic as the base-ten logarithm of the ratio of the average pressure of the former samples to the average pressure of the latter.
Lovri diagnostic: 0.17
